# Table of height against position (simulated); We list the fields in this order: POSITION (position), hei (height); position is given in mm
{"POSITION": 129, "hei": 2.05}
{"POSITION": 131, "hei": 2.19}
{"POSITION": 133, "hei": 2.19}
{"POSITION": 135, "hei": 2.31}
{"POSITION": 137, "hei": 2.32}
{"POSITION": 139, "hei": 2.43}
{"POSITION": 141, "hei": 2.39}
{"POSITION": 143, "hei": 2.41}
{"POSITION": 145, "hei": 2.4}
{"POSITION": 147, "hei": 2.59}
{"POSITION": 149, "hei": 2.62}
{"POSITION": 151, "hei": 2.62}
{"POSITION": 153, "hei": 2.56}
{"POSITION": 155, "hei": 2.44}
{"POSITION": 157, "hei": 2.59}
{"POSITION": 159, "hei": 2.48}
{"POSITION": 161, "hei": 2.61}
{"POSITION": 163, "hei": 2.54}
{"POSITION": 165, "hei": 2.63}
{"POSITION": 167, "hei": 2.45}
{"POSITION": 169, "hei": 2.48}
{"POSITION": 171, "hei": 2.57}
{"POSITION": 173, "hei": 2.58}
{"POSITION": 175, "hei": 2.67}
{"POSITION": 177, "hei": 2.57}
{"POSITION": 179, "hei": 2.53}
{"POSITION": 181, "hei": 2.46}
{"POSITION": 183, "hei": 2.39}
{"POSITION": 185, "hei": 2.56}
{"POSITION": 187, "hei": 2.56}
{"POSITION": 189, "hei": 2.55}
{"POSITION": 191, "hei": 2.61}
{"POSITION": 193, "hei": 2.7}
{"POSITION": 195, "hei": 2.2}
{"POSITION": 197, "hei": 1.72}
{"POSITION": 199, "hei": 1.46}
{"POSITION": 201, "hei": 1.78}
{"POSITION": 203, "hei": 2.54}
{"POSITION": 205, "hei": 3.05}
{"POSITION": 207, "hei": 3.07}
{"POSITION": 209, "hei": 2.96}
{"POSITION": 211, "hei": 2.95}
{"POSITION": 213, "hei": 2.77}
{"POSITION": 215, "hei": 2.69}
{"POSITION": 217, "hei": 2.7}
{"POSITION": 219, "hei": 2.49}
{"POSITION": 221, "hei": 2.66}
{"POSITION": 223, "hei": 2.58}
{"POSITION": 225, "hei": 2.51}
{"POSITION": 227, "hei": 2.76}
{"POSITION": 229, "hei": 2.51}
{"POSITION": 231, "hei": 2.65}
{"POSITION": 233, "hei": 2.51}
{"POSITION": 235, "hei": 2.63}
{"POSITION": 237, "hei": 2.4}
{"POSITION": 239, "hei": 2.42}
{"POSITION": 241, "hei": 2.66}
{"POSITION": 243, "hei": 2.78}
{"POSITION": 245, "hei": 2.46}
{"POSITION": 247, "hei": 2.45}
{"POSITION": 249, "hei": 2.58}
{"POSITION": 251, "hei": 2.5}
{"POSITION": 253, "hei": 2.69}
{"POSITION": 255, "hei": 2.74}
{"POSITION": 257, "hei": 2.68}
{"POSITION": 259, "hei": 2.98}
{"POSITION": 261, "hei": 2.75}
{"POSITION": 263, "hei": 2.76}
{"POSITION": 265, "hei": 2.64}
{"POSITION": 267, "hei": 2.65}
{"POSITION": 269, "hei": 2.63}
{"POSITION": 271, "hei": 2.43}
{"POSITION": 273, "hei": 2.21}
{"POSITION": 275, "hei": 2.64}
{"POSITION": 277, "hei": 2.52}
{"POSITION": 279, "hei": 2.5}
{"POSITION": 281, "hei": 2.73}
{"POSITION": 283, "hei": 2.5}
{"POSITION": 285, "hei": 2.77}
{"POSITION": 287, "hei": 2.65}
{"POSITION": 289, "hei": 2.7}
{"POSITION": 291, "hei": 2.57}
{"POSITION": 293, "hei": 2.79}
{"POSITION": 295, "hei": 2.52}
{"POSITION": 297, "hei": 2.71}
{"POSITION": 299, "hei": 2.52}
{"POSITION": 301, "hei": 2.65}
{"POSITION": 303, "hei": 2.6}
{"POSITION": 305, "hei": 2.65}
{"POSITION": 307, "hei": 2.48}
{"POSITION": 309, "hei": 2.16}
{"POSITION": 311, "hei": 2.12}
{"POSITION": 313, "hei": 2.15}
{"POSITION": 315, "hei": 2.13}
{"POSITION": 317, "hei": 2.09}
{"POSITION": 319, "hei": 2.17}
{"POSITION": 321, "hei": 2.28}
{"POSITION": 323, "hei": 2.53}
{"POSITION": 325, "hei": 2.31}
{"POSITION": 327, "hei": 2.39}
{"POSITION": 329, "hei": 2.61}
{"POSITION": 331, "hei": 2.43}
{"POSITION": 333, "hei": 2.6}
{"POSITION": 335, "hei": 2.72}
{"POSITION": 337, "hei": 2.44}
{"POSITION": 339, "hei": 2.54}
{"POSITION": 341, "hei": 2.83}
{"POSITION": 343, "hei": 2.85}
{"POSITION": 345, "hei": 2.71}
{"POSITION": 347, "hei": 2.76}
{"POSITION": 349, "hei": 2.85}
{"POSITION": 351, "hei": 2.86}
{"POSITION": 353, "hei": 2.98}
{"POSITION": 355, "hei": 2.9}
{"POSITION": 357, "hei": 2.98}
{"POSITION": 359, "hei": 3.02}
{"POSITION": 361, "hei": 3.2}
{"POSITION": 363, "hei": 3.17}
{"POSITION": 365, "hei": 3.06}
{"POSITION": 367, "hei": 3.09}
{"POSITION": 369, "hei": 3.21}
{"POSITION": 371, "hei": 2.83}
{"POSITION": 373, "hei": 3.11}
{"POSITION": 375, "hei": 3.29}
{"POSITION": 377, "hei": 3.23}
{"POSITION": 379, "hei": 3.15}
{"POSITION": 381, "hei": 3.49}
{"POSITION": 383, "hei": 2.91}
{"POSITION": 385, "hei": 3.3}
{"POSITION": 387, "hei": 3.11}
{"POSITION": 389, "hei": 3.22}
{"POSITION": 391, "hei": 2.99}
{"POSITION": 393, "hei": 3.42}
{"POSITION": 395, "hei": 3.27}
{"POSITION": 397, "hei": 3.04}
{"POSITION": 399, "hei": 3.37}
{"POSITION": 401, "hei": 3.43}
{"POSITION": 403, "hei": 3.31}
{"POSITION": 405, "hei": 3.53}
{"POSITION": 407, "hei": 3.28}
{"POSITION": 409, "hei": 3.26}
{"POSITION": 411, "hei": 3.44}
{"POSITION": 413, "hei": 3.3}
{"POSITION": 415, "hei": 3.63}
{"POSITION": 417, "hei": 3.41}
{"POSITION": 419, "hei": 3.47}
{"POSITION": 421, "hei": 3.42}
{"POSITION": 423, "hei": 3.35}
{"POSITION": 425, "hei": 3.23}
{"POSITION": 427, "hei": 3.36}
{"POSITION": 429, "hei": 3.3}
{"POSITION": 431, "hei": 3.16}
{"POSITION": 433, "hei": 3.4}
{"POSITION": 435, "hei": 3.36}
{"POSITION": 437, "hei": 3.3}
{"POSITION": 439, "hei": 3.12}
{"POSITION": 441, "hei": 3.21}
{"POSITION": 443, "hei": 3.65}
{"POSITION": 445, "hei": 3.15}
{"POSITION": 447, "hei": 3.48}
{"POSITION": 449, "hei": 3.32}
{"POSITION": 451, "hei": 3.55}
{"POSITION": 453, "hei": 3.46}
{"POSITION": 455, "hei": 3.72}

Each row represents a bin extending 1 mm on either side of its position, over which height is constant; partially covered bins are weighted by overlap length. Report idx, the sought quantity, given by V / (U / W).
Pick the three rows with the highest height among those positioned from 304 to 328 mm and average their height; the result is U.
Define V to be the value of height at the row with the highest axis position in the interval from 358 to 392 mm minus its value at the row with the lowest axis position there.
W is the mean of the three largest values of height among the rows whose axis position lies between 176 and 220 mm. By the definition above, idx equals 0.0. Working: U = 2.55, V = 0.0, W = 3.0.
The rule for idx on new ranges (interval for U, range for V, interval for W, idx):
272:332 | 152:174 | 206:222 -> 0.0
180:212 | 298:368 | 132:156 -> 0.5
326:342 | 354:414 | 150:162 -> 0.4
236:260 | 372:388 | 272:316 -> 0.0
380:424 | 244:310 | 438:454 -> -0.3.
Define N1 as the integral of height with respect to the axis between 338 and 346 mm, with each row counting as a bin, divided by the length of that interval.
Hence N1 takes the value 2.73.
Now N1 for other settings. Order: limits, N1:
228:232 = 2.58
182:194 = 2.56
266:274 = 2.48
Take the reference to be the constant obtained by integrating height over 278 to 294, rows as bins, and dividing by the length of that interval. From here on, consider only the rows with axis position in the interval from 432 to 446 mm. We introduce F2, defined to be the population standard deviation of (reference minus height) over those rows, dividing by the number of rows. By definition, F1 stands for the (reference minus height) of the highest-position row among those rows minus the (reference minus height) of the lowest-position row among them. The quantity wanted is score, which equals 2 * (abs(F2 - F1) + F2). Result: 0.50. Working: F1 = 0.250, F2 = 0.17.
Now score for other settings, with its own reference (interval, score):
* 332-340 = 0.29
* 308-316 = 0.06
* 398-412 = 0.50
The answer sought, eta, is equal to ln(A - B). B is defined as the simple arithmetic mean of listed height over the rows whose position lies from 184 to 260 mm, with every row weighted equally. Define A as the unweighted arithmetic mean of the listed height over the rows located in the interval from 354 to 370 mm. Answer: -0.7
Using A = 3.1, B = 2.57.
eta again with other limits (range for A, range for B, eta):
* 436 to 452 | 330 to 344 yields -0.3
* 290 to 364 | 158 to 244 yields -2.8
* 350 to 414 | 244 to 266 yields -0.6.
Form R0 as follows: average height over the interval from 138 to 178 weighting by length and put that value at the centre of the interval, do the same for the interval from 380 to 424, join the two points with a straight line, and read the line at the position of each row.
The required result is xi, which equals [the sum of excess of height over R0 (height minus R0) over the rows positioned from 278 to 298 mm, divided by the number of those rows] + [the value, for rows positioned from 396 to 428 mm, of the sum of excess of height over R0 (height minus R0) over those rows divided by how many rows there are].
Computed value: -0.3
